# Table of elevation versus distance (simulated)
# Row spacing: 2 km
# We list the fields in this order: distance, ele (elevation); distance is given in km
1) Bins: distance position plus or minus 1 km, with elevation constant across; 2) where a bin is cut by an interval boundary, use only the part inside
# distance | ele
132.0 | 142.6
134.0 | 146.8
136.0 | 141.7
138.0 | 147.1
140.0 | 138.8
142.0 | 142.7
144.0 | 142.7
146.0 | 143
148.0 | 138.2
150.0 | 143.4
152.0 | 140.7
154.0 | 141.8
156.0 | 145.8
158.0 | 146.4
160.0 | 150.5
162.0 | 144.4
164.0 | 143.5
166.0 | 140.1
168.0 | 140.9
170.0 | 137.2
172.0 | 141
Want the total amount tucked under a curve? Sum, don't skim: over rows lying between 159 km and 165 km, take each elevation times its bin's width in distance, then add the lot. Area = 877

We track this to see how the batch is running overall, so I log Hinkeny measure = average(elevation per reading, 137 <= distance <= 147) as 143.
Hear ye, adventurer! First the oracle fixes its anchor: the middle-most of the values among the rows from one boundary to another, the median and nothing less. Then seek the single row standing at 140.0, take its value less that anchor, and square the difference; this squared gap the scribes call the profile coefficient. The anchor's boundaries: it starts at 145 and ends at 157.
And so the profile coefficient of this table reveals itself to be 13.0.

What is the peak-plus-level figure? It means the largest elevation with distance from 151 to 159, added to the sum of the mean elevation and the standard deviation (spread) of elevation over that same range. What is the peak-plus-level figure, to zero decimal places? 293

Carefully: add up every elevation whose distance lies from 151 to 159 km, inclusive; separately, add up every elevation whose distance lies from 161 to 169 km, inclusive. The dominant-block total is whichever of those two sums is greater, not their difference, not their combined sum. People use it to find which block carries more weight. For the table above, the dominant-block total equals 575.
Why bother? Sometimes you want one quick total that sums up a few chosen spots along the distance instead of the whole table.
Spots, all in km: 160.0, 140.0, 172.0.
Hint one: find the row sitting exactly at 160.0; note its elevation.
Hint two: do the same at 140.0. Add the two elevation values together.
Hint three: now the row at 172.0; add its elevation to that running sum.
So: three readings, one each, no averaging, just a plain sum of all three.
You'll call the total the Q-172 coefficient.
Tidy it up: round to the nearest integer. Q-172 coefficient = 430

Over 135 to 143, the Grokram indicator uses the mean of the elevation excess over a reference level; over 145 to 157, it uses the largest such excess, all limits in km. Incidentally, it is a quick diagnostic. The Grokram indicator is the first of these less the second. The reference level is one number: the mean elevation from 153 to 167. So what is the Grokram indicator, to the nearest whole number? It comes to -3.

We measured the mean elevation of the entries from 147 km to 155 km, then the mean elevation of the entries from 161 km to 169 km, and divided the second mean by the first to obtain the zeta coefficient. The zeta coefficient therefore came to 1.01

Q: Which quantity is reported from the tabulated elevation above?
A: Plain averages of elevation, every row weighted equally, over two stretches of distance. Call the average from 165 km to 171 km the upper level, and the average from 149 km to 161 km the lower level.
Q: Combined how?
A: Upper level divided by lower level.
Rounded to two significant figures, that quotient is 0.96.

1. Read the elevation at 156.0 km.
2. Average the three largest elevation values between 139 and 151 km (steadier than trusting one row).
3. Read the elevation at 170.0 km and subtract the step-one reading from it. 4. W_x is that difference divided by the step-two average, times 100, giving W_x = -6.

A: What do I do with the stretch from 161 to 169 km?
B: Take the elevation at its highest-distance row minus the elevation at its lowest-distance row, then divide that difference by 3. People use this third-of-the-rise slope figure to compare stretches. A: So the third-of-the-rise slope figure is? -1.2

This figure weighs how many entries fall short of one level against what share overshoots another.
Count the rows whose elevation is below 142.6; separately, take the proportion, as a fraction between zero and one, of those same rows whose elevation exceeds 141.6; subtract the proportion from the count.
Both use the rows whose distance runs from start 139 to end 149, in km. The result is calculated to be 1.4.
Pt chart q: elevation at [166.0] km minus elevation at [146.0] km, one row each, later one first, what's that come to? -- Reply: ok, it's -2.9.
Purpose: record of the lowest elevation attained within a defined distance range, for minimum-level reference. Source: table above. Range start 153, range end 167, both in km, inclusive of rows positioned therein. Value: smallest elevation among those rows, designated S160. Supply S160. 140.1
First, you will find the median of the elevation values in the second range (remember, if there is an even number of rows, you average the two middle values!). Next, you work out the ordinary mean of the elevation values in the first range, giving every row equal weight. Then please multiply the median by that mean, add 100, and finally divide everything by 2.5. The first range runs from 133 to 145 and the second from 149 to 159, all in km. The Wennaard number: 8260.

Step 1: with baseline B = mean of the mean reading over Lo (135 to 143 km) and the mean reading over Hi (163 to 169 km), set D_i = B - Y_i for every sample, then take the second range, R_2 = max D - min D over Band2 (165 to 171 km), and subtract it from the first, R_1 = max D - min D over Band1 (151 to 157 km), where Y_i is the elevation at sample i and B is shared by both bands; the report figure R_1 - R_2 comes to 1.4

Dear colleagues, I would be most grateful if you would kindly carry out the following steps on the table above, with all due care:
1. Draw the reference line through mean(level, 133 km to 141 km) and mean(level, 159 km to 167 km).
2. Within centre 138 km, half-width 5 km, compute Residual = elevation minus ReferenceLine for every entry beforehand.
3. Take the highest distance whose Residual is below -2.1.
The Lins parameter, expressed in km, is 140.0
